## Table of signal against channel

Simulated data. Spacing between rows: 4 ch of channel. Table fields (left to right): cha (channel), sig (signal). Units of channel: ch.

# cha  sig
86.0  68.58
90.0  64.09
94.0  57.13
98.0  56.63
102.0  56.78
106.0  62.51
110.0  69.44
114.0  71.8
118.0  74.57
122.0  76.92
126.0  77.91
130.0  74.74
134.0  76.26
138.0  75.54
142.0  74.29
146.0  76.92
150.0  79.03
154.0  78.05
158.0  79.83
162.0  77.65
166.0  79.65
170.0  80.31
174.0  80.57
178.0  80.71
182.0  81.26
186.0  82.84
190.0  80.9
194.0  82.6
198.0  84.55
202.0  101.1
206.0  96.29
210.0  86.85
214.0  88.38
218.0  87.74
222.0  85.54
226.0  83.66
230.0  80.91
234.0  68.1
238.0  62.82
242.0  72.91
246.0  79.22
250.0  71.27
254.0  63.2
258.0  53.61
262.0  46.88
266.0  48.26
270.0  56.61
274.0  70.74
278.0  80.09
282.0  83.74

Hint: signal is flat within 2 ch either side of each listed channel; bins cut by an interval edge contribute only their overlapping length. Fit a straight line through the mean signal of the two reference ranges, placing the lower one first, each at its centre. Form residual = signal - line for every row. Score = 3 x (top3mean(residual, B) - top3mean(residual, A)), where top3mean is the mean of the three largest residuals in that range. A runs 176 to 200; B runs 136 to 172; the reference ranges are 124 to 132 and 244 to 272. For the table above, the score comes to -21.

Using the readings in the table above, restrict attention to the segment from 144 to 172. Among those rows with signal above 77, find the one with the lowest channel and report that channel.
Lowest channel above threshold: 150.0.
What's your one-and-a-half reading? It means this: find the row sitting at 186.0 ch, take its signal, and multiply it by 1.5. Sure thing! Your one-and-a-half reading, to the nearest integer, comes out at 124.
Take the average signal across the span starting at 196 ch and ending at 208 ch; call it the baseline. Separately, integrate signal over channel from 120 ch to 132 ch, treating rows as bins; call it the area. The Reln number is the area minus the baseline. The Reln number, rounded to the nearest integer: 824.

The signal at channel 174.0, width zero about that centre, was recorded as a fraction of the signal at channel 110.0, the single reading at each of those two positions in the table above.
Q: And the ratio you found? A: 1.2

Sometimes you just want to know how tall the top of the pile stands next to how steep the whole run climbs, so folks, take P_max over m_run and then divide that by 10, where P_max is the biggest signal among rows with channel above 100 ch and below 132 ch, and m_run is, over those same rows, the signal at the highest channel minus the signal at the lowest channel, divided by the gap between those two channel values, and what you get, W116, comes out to 12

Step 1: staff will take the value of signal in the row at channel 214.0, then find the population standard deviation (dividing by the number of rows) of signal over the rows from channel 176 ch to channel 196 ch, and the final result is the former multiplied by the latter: 78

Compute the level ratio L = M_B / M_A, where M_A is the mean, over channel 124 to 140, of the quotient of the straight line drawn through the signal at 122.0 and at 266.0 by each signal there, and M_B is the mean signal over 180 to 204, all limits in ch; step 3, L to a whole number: 87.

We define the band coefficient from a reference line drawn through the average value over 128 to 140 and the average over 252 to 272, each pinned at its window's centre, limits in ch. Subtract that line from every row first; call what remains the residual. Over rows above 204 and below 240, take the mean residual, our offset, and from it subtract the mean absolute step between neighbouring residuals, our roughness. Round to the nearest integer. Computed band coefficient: 18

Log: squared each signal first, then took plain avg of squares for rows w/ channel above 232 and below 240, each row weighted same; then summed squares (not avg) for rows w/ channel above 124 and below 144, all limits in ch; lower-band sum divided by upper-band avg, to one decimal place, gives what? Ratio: 6.7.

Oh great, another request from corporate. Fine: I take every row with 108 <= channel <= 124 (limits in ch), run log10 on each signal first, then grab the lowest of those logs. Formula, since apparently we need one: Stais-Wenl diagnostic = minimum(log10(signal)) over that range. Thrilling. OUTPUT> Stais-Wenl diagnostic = 1.84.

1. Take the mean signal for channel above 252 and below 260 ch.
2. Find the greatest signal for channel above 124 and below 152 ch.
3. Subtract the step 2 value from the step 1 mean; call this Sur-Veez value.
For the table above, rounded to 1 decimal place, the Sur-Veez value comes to -20.6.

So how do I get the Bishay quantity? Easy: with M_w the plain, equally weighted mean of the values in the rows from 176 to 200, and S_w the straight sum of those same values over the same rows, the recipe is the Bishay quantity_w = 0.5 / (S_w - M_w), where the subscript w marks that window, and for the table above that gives 0.0012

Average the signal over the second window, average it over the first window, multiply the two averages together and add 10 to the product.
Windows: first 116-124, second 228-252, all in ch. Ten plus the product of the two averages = 5504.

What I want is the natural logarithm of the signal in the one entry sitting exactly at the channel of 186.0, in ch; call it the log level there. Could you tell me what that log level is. 4.42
